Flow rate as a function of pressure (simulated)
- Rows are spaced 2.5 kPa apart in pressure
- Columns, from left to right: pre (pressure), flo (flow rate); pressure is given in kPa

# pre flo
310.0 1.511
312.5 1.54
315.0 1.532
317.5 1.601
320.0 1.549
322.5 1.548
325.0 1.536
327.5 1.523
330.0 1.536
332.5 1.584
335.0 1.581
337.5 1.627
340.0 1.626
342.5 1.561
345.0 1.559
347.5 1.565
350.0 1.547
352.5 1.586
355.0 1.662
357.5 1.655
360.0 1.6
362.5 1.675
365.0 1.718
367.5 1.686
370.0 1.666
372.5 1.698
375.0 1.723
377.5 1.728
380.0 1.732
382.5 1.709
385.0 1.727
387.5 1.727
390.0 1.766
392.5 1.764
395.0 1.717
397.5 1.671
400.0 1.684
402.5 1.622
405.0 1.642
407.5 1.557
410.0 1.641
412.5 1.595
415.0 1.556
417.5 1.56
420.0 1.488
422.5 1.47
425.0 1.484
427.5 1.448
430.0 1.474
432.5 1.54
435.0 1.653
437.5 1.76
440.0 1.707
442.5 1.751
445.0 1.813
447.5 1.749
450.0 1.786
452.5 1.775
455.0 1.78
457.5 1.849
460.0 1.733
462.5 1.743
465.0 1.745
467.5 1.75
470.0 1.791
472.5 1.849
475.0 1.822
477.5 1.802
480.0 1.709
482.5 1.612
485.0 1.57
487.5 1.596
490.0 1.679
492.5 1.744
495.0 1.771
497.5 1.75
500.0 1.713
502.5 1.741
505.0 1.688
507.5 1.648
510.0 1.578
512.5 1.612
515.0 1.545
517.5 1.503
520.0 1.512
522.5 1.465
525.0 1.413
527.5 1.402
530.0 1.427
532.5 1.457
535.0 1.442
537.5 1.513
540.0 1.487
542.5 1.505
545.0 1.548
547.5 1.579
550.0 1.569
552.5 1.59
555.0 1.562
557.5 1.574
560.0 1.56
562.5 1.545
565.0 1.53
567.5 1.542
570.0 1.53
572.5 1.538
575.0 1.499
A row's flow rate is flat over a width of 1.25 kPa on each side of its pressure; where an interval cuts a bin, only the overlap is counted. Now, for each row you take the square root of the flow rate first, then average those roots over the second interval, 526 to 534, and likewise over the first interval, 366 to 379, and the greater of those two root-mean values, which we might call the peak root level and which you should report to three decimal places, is 1.304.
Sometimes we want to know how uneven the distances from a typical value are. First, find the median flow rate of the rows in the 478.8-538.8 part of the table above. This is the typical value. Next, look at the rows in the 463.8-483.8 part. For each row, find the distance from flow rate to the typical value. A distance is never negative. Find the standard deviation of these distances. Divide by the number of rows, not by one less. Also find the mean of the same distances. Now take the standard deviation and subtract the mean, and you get -0.10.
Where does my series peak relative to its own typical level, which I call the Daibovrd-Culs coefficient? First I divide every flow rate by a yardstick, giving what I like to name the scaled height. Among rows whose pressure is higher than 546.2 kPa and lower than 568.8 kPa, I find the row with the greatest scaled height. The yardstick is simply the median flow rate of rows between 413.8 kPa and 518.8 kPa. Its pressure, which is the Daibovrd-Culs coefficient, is 552.5 kPa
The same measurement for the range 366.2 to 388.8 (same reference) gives 380.0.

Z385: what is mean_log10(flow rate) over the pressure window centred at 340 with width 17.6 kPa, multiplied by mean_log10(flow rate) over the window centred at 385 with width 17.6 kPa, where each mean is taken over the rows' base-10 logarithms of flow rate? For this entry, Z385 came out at 0.048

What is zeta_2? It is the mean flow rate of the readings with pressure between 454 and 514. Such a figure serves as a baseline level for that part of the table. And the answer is 1.72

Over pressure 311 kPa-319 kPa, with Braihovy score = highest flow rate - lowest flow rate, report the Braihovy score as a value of 0.069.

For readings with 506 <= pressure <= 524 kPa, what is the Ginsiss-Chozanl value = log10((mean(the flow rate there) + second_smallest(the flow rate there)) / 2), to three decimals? 0.184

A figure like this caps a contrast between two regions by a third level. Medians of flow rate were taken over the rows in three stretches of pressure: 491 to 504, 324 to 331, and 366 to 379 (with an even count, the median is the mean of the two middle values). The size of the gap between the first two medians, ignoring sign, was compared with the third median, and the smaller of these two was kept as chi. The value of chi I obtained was 0.208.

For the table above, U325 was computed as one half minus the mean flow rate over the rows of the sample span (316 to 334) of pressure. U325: -1.05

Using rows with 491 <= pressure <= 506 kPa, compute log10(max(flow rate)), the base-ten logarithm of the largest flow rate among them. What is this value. 0.248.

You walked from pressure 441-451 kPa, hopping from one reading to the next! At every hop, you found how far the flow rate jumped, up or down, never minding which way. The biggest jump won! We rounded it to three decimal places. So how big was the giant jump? 0.064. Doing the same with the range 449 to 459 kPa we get 0.069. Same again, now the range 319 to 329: 0.013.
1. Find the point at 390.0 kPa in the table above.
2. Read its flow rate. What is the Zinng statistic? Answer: 1.766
